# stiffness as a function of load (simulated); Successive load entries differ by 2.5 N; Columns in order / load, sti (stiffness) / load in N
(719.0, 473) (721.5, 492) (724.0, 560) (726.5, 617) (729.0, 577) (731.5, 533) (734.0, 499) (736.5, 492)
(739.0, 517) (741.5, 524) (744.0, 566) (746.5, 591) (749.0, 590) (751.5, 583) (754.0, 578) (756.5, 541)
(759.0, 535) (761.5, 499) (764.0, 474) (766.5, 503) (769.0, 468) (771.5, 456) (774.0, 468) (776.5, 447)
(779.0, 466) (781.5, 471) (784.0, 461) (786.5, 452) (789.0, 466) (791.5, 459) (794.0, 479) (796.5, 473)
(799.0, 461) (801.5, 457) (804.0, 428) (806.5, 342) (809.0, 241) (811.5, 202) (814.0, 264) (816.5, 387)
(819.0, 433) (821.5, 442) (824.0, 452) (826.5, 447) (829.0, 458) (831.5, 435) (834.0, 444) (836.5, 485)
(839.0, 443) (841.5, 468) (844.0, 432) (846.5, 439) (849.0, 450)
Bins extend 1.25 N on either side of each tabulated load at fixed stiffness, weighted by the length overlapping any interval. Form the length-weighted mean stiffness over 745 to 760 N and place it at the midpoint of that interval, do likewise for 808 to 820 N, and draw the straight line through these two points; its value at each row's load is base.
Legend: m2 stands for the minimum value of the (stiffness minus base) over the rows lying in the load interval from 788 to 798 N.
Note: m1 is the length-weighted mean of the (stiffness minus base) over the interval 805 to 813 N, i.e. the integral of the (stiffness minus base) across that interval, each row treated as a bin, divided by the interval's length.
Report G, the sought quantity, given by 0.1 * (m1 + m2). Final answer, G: -1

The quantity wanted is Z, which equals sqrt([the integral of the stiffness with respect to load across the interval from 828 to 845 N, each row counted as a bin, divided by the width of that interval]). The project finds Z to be 21.3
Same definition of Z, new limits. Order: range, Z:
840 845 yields 21.2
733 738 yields 22.3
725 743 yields 23.2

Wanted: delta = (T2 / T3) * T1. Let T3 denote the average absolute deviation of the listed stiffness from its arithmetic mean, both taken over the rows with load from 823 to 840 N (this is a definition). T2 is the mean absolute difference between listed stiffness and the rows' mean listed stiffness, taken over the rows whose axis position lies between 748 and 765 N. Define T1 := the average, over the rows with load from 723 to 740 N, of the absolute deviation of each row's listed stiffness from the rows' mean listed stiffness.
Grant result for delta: 114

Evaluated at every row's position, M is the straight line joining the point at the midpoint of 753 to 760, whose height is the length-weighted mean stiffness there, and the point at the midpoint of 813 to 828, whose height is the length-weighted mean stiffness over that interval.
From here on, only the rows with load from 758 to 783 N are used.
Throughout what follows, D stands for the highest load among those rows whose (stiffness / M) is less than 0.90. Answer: 776.5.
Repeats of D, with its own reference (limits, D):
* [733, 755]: 741.5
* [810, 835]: 814.0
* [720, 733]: 731.5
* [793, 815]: 814.0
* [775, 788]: 776.5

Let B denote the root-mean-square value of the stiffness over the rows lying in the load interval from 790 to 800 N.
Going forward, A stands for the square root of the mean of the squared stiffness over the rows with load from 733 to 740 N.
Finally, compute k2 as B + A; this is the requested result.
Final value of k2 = 971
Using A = 503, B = 468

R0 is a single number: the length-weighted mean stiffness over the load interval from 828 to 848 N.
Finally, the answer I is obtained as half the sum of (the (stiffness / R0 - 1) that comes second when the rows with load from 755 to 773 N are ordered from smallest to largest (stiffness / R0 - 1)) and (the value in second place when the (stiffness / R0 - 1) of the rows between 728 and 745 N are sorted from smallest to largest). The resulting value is 0.07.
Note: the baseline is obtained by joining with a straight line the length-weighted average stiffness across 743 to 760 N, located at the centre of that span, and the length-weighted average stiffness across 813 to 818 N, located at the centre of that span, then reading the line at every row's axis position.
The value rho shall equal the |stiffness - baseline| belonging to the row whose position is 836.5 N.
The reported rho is 228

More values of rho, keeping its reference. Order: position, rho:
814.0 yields 75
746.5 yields 3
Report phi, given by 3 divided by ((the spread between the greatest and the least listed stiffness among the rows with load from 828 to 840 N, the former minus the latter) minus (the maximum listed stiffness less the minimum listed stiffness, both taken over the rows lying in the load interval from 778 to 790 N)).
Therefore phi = 0.10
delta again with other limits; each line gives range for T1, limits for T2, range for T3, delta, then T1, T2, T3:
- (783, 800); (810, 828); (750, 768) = 17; 7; 81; 33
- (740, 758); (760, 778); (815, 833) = 21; 20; 16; 15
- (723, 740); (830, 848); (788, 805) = 53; 36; 15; 11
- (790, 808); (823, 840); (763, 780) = 33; 33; 11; 11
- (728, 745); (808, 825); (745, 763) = 79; 25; 94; 30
